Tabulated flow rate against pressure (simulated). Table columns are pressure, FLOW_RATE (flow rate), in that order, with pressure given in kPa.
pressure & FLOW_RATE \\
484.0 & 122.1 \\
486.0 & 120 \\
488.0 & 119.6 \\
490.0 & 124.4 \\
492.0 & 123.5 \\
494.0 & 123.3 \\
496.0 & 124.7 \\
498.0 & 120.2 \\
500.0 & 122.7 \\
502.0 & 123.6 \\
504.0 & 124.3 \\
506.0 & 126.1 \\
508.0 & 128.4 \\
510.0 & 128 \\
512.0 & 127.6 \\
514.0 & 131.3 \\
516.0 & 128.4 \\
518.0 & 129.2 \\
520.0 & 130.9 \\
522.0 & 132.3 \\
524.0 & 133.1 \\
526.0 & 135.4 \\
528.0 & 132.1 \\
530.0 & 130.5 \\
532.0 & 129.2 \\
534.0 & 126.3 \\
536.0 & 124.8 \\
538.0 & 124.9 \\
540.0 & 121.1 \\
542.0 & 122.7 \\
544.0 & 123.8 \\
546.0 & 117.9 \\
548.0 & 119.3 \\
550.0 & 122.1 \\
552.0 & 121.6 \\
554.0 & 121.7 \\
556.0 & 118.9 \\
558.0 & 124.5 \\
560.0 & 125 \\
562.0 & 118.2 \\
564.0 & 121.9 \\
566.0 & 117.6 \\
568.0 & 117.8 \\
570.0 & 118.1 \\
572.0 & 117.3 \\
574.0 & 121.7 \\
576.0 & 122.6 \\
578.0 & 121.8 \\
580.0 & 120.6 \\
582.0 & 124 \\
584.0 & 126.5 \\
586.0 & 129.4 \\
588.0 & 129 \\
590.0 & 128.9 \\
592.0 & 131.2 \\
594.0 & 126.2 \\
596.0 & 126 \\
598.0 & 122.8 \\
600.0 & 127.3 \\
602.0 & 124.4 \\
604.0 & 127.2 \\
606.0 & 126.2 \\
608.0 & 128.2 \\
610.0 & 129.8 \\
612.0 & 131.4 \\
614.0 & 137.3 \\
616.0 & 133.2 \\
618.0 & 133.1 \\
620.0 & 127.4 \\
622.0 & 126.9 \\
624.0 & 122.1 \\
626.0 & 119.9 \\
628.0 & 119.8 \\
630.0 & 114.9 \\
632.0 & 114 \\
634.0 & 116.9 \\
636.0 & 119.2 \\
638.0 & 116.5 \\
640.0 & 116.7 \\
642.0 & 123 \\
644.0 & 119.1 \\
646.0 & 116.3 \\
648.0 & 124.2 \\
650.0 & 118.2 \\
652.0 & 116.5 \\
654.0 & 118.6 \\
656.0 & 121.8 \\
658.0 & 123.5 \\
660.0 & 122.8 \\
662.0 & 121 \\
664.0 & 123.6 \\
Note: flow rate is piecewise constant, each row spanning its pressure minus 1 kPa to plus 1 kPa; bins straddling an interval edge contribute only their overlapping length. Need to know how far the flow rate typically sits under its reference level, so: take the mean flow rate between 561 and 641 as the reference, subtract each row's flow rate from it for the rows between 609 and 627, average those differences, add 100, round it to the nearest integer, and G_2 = 95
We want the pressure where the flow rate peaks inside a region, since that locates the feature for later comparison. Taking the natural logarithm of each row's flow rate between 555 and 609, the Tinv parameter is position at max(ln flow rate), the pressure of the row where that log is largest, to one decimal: 592.0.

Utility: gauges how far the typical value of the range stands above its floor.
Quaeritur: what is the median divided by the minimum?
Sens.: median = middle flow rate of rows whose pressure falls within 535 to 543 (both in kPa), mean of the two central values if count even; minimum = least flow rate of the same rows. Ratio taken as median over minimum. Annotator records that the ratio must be 1.02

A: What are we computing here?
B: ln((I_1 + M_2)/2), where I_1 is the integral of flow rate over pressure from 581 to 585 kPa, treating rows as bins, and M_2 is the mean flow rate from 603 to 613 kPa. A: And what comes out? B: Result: 5.8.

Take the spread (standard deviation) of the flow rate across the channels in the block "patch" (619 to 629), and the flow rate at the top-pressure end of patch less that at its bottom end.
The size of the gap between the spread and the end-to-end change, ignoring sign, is 11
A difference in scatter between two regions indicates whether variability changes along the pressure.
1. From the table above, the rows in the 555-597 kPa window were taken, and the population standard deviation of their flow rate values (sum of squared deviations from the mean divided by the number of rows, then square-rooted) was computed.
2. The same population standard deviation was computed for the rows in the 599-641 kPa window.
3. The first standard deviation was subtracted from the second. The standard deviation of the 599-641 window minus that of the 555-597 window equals 2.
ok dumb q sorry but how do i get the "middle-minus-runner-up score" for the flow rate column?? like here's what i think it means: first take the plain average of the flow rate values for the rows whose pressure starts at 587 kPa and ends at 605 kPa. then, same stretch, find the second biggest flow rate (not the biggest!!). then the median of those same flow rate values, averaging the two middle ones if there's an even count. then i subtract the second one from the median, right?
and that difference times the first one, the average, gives -229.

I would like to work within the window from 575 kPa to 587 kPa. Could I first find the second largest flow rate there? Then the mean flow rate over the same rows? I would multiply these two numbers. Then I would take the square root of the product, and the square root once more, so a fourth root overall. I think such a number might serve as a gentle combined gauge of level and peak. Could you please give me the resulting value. 11.19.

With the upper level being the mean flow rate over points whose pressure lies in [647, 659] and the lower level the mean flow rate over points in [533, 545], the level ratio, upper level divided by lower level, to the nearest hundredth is 0.97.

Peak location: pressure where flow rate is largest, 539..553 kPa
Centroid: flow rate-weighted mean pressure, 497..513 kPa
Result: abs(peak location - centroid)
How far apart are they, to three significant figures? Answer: 38.9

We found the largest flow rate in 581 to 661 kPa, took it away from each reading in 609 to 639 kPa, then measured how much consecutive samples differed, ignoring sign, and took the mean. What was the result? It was 2.8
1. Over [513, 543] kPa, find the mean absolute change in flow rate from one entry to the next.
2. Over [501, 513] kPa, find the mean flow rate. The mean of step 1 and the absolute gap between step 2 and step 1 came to 63.2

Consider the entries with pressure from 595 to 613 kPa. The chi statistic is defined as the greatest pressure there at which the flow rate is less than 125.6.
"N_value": 602.0 kPa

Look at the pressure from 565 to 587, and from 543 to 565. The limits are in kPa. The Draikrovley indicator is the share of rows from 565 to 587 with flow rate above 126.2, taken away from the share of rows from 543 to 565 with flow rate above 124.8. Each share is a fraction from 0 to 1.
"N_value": -0.1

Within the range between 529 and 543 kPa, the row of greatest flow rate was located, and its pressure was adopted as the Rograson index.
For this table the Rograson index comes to 530.0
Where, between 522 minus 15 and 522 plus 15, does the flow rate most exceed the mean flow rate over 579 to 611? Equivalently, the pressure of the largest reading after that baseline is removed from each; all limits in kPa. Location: 526.0 kPa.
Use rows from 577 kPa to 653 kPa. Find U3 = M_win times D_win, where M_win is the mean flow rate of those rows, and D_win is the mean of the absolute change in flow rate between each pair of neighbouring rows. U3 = 347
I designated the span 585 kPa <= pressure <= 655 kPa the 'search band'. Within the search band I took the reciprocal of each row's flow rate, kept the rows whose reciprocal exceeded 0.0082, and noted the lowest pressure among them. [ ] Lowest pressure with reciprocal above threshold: 626.0 kPa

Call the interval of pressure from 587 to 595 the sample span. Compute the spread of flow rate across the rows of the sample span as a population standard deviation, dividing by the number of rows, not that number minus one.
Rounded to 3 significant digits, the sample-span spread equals 1.77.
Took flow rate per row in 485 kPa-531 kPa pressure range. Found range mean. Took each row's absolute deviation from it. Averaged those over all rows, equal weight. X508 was 3.8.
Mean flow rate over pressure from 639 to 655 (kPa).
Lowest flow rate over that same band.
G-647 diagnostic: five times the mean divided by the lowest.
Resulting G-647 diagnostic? 5.12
